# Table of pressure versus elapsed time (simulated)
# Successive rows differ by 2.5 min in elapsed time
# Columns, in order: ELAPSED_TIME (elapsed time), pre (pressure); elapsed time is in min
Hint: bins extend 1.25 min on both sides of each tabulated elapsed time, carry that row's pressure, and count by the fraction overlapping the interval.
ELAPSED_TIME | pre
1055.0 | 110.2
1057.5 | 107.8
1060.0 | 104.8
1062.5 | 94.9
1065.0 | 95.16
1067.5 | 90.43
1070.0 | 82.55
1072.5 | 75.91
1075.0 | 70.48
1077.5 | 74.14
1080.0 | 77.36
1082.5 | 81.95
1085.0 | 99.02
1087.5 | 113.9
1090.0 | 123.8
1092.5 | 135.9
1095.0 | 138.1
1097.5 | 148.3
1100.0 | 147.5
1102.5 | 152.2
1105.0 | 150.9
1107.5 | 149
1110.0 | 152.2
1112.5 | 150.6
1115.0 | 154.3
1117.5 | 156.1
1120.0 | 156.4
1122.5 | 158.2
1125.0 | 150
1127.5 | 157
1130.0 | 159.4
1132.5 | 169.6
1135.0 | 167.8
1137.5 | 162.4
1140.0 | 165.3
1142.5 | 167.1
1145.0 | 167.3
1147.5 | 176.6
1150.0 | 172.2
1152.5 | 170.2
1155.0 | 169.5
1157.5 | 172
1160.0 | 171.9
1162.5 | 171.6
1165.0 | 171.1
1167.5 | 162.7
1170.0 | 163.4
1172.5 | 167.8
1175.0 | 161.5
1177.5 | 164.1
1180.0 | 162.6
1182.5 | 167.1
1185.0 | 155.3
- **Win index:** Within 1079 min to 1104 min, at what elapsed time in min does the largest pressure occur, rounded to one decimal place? 1102.5 min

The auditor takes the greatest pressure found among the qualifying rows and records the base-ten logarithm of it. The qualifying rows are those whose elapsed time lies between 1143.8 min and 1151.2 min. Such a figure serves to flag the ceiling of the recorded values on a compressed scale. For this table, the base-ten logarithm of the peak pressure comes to 2.25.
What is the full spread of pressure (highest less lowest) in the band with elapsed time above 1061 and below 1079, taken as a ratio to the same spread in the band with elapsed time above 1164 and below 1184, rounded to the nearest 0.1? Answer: 2.6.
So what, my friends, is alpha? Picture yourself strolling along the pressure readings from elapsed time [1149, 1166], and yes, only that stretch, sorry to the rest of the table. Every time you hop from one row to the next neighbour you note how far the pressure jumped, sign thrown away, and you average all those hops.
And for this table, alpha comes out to 1.0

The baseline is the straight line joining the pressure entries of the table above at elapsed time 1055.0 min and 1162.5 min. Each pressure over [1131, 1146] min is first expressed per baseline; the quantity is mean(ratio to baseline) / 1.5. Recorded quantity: 0.703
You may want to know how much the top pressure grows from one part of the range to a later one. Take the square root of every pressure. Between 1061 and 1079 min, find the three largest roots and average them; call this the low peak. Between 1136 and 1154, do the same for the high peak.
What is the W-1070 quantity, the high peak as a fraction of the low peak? 1.36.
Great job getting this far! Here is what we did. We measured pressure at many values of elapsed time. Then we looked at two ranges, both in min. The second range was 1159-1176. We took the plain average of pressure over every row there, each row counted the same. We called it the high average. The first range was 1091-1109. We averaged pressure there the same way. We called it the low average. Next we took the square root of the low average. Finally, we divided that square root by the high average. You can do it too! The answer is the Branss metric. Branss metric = 0.072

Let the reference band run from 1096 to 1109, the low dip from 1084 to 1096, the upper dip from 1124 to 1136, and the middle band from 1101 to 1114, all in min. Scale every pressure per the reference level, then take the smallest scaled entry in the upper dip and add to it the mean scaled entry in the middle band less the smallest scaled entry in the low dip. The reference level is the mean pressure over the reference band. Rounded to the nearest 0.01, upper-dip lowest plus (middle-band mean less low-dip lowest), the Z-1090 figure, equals 1.35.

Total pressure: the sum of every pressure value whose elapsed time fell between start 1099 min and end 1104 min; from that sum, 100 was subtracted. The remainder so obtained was 200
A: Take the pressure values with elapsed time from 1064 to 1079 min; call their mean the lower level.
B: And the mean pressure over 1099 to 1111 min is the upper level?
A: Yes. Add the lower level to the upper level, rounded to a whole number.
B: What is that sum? 232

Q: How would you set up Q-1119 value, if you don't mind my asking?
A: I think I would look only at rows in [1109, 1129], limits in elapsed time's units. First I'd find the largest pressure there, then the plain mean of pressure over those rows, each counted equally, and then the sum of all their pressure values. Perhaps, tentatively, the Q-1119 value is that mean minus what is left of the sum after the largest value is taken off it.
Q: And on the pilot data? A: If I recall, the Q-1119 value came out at -922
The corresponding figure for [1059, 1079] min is -498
